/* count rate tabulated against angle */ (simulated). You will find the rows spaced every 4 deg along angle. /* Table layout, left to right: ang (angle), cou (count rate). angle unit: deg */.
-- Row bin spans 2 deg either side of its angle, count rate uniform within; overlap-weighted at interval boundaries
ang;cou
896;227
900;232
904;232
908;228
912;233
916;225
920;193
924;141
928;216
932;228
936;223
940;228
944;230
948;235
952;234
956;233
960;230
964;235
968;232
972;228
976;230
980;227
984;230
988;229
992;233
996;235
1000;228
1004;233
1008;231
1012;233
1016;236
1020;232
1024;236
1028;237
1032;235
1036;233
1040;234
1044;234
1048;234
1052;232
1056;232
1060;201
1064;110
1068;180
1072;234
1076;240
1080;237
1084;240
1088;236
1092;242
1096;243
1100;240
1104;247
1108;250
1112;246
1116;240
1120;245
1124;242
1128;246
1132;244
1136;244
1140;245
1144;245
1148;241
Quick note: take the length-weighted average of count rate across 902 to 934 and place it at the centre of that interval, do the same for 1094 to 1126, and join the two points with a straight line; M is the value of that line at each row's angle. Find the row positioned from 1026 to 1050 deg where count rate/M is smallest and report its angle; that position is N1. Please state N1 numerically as 1048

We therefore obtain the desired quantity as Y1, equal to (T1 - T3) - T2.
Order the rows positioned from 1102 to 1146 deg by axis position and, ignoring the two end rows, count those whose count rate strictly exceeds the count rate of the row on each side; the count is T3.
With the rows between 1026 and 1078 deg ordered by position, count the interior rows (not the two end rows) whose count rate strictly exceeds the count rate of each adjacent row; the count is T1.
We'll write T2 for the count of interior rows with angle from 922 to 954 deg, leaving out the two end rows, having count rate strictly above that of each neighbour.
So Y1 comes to -5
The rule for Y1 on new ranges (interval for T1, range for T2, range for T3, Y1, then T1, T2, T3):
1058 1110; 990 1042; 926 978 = -4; 3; 4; 3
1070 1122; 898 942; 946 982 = 0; 4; 2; 2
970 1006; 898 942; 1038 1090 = -1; 3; 2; 2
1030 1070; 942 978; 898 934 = -3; 0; 2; 1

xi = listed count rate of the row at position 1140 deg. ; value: 245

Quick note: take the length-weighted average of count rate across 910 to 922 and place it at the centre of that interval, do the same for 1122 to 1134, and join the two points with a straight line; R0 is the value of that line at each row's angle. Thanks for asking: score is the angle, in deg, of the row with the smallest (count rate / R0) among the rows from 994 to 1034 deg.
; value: 1000 deg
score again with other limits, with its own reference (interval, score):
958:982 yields 980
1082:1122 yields 1088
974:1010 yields 1000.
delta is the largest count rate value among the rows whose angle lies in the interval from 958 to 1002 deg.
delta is 235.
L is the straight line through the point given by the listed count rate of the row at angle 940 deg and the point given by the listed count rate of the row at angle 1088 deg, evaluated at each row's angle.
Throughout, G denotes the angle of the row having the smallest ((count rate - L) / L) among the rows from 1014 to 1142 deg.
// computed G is 1064 deg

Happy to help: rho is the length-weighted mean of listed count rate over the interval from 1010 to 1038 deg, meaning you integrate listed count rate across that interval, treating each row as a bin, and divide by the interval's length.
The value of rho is 235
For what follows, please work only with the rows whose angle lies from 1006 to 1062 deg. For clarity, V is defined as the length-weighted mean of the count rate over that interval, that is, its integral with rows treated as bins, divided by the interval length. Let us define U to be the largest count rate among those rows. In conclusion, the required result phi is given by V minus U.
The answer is -5.6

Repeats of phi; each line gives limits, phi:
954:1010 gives -4.0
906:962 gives -15.2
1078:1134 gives -7.3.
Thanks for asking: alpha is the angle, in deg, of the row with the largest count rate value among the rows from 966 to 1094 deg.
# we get 1092 deg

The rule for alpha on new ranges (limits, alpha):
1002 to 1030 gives 1028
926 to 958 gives 948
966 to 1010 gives 996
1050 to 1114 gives 1108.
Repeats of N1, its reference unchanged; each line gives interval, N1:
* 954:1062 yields 1060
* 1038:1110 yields 1064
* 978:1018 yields 1000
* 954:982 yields 980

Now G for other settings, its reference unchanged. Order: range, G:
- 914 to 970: 924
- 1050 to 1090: 1064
